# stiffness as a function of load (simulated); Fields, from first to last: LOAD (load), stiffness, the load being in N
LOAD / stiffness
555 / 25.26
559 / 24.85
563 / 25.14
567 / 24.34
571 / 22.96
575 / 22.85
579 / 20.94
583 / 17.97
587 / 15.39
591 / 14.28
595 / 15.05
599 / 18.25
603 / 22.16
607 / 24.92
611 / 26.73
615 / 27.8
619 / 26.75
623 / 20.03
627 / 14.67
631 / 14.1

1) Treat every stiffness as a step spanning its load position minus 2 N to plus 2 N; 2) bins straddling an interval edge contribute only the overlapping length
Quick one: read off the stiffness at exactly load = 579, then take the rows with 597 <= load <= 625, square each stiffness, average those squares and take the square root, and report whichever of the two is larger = 24.1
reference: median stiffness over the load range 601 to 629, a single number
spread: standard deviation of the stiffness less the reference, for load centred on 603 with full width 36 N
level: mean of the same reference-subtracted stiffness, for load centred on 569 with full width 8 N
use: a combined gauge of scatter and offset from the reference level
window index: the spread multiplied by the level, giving -7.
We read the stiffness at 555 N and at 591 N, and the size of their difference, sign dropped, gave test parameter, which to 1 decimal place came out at 11.0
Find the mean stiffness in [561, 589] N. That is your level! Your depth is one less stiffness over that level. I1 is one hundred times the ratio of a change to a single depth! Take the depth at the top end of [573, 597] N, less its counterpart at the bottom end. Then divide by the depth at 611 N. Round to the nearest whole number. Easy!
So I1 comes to -146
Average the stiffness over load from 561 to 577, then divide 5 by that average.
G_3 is 0.210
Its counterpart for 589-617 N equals 0.235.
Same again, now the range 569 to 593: 0.262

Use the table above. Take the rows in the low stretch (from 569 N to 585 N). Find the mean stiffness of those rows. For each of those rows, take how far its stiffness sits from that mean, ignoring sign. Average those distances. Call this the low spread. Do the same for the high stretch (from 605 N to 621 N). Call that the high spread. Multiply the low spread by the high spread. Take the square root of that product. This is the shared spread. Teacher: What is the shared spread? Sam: 1.2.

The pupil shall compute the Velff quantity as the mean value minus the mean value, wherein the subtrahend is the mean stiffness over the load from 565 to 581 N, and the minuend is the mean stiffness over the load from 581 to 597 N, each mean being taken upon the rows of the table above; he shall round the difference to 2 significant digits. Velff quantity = -7.1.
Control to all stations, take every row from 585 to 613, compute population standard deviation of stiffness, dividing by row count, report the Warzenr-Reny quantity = 4.7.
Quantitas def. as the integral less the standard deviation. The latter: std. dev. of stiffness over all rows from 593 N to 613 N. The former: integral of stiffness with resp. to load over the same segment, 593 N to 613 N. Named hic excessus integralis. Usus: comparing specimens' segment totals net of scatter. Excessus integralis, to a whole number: 424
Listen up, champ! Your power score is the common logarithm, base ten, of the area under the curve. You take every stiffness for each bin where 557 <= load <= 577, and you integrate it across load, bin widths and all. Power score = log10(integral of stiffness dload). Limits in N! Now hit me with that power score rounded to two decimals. 2.68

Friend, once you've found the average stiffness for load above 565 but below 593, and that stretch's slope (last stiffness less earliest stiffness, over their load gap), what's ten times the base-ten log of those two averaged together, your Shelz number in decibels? 9.9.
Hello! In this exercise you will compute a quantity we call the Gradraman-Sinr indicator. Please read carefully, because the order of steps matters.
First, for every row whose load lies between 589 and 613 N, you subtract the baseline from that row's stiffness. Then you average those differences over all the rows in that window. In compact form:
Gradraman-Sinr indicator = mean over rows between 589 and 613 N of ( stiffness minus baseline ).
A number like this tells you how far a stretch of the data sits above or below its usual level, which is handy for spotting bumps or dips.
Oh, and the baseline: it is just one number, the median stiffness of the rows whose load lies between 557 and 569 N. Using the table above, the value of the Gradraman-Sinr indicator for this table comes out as -5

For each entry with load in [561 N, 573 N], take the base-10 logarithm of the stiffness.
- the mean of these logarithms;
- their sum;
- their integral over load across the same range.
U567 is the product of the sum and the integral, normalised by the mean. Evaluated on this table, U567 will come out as 50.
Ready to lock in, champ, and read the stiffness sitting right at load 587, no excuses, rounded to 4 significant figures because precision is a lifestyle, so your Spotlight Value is 15.39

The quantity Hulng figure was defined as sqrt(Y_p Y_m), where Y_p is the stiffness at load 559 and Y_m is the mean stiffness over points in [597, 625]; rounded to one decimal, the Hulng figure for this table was 24.3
